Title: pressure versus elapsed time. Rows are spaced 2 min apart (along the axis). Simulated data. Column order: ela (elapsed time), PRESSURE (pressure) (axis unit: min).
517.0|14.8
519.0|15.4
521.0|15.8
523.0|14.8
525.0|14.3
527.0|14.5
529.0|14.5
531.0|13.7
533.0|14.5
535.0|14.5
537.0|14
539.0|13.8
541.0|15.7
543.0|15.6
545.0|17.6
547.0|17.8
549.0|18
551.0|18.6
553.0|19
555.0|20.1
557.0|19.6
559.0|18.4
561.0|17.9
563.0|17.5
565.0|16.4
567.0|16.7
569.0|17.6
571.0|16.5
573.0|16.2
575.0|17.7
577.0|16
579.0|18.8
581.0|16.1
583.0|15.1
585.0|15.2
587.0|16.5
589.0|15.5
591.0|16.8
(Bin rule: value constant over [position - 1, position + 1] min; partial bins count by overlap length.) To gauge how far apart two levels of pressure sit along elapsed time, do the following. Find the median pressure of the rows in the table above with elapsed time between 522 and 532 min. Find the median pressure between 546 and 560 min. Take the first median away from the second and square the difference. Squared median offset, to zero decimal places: 17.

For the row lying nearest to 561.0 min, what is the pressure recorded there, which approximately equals 17.9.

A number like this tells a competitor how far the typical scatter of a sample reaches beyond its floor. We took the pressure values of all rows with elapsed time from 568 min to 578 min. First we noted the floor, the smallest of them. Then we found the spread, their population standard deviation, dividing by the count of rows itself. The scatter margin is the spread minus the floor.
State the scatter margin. -15.3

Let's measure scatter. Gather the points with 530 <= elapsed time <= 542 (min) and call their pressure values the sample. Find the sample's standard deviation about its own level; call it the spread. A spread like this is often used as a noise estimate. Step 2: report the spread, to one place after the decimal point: 0.7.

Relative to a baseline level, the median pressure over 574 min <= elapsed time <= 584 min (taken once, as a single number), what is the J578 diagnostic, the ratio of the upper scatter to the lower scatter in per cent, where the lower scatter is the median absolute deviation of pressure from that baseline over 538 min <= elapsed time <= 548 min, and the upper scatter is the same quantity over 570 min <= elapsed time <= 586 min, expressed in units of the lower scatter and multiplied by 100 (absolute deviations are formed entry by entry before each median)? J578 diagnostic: 43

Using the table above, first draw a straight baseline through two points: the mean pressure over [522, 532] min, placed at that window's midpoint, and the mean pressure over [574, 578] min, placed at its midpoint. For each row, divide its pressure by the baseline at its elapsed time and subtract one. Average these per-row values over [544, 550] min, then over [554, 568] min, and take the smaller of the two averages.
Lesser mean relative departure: 0.13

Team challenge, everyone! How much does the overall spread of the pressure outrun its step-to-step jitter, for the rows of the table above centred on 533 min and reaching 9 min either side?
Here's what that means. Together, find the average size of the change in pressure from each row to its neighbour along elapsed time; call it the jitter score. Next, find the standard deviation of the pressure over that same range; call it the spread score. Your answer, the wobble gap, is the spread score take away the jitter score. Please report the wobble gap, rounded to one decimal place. 0.0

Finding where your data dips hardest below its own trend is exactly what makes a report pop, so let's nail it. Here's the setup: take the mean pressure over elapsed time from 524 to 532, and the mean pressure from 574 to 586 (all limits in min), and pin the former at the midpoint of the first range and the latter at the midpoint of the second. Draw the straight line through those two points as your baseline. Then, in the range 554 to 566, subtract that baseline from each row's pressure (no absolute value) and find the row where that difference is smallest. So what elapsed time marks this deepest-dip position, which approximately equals 565.0 min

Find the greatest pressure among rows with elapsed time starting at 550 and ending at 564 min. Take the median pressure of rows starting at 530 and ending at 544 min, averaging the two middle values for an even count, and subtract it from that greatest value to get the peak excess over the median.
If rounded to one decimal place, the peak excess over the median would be 5.6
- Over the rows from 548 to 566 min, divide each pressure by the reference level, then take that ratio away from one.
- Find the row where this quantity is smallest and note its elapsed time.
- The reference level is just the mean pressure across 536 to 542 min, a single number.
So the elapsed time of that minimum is 555.0 min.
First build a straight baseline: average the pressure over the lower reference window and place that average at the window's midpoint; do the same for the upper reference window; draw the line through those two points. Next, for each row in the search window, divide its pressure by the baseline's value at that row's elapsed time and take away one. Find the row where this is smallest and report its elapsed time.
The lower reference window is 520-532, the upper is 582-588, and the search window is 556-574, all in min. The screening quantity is 573.0 min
